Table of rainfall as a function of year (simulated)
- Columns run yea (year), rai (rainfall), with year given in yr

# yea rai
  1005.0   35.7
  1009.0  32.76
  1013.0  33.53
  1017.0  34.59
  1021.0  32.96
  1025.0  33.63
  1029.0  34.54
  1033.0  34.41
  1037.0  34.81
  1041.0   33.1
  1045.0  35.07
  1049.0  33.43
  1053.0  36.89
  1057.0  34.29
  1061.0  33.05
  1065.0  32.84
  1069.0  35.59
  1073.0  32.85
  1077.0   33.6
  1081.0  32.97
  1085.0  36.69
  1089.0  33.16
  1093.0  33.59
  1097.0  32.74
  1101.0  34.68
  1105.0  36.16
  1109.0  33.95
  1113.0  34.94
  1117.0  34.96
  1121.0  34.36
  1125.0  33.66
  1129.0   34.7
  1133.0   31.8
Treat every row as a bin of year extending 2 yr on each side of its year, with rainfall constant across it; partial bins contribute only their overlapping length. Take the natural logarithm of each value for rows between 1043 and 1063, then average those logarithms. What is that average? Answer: 3.54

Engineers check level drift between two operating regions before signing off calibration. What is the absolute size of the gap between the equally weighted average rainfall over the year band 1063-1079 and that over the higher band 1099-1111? 1.2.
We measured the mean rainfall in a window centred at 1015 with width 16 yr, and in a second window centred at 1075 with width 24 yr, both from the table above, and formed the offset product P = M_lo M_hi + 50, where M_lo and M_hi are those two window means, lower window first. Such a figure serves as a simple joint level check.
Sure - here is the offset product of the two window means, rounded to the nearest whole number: 1191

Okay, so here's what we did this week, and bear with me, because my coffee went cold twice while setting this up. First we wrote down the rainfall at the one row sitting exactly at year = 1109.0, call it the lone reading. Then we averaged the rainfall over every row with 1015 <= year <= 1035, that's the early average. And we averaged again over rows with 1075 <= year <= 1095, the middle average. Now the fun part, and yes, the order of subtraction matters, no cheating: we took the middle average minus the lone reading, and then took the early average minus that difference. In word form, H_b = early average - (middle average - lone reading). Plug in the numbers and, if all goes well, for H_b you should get 34.0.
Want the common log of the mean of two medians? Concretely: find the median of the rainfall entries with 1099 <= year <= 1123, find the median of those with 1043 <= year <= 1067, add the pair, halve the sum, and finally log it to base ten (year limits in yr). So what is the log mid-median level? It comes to 1.536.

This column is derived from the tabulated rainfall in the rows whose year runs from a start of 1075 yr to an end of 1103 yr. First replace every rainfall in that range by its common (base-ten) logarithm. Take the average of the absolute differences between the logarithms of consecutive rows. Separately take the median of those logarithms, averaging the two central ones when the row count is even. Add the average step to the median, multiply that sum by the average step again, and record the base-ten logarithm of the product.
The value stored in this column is -1.441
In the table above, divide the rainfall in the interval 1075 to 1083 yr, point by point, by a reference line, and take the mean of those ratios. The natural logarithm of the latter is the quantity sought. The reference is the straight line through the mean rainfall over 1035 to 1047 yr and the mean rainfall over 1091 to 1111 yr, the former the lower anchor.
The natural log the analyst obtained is -0.03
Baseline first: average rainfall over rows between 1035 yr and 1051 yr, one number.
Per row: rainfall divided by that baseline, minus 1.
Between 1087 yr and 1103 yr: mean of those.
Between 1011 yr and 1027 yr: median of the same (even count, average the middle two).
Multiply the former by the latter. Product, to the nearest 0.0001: 0.0003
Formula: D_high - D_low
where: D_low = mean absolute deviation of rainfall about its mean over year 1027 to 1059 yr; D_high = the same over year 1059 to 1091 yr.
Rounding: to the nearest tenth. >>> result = 0.4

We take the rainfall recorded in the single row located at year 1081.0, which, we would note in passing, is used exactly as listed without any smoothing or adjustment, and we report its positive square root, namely 5.74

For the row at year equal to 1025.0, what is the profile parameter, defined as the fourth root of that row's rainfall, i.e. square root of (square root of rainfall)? 2.41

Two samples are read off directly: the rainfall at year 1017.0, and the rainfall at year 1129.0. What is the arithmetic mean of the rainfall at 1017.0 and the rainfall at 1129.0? 34.6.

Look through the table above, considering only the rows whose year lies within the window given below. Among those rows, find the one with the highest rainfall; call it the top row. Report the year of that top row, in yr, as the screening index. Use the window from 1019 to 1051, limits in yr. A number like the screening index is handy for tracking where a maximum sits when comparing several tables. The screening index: 1045.0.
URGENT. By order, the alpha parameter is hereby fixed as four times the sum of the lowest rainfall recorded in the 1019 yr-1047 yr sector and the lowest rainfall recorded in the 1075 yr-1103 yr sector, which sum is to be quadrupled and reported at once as 263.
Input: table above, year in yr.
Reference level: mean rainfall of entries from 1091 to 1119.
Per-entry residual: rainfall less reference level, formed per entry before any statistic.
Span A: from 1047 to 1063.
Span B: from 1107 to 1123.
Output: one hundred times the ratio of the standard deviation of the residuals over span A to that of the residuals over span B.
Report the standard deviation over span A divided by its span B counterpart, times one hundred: 354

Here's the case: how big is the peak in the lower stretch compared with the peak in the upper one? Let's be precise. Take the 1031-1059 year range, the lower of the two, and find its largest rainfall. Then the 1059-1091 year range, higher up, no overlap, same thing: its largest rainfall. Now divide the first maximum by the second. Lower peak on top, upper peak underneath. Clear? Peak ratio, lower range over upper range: 1.01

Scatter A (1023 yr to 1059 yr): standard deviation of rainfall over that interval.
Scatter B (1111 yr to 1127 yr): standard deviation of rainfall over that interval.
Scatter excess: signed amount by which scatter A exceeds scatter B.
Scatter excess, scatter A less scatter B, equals 0.5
